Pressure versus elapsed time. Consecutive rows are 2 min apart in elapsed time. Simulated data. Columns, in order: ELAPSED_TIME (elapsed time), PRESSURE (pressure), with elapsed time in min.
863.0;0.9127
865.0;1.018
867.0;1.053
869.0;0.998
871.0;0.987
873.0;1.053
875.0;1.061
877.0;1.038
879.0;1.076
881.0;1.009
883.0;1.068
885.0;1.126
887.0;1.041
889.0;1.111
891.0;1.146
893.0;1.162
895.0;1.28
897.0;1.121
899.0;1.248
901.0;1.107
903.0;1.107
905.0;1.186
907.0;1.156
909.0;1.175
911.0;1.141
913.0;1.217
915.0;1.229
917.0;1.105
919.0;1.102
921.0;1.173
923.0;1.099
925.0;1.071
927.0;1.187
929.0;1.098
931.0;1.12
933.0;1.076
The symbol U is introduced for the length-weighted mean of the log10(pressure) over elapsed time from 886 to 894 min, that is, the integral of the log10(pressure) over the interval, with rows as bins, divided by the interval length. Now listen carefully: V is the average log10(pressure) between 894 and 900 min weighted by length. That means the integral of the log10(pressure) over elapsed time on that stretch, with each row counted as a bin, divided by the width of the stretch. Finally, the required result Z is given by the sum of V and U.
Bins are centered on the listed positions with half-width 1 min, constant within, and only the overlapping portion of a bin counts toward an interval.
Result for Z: 0.131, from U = 0.05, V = 0.084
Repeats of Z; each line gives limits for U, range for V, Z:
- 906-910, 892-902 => 0.139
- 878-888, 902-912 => 0.088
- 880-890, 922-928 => 0.078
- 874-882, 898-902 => 0.090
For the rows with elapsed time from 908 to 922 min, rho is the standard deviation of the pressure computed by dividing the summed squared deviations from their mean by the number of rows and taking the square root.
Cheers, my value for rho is 0.046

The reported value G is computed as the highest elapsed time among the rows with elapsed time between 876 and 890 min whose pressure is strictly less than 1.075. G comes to 887.0 min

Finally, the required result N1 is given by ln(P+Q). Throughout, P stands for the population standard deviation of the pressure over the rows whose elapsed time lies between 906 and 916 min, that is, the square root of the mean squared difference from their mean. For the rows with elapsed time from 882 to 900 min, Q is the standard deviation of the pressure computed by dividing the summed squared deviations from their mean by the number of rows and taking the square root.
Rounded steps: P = 0.034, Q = 0.073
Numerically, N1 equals -2.2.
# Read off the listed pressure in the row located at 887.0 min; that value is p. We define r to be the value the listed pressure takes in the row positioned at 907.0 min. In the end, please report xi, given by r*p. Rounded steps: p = 1.041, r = 1.156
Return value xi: 1.20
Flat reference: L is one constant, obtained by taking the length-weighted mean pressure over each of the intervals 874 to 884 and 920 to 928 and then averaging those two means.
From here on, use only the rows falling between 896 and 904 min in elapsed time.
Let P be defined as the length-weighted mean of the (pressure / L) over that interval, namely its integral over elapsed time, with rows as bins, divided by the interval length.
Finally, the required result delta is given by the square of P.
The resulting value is 1.102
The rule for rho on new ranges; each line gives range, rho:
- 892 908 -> 0.060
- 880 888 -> 0.043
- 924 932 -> 0.043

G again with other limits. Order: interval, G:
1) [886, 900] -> 887.0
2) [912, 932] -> 925.0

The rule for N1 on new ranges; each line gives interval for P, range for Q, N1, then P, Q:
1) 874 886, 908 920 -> -2.5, 0.036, 0.050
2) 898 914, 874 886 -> -2.5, 0.047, 0.036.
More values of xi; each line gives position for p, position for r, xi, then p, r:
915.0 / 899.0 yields 1.53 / 1.229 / 1.248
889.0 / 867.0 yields 1.17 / 1.111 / 1.053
